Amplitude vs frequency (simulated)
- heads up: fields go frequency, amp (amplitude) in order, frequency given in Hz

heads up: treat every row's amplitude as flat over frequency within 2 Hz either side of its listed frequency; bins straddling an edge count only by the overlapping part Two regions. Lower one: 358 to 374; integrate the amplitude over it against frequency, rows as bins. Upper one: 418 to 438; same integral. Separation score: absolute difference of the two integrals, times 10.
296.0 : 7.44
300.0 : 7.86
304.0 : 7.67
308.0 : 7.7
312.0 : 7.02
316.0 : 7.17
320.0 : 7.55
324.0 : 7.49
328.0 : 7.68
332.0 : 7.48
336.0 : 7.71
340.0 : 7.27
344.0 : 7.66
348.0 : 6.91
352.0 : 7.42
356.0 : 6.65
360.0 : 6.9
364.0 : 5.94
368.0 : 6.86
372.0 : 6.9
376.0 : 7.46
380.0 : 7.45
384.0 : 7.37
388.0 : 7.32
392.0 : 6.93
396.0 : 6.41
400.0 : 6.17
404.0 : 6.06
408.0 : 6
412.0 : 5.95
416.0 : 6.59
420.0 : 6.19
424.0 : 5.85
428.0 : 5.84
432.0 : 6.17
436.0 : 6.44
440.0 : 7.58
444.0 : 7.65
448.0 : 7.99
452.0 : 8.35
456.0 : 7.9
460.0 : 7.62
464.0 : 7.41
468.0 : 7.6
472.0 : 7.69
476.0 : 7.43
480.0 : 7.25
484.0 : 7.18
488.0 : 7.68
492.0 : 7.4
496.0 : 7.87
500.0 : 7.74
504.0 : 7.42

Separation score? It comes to 156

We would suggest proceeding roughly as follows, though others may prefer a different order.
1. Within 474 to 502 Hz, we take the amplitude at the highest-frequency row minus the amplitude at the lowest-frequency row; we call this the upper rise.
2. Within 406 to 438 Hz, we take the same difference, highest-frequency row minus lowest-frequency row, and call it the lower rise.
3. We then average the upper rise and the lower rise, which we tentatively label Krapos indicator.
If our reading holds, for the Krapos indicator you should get 0.4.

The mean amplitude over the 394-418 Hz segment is 6.2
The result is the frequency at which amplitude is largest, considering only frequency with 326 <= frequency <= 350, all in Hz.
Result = 336.0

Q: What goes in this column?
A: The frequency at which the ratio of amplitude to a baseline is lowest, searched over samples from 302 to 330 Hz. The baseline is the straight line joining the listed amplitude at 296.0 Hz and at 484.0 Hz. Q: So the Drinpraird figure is 312.0 Hz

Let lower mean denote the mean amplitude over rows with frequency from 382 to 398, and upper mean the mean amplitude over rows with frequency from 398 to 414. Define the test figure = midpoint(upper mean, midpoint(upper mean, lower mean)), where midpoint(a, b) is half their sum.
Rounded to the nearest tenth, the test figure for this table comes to 6.3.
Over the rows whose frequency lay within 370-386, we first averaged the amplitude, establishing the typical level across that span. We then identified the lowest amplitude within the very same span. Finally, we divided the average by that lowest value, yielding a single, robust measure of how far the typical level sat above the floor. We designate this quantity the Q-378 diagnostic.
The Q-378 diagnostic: 1.06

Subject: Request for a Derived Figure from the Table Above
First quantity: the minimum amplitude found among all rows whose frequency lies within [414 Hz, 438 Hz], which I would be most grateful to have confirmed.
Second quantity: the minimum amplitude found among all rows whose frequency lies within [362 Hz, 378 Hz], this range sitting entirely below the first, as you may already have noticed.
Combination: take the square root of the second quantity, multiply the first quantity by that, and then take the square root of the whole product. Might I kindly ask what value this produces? 3.77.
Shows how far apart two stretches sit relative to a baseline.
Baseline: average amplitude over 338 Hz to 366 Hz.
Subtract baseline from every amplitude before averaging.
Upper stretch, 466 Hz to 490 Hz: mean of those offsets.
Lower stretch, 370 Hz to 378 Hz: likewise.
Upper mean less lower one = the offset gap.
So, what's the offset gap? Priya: 0.3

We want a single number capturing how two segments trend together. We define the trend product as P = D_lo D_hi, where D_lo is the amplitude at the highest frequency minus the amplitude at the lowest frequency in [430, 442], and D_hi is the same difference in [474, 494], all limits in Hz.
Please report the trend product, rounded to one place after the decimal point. 0.0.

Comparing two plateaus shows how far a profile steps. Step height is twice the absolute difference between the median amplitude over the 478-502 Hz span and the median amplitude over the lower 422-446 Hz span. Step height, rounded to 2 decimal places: 2.47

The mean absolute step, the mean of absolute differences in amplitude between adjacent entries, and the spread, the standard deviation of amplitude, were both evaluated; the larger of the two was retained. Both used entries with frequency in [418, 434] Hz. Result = 0.23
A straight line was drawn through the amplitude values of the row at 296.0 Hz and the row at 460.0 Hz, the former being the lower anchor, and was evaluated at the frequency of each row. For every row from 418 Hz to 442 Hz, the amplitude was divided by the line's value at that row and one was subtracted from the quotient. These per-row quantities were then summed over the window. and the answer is -0.98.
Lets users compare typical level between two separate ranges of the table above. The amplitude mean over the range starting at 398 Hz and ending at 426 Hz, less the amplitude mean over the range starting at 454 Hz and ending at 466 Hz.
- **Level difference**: -1.5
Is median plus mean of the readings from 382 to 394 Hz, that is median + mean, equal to 14.5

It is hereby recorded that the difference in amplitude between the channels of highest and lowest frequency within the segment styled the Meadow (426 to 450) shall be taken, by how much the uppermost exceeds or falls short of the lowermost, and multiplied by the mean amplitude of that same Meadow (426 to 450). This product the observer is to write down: 15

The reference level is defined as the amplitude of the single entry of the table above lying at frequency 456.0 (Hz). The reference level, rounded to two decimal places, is 7.90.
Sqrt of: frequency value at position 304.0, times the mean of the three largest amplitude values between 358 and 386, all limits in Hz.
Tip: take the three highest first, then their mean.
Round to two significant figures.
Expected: 7.5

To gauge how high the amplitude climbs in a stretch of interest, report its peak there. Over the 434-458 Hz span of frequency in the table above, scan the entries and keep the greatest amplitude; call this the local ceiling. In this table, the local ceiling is 8.35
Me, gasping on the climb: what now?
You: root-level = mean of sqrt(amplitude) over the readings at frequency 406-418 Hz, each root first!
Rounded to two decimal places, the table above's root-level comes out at 2.49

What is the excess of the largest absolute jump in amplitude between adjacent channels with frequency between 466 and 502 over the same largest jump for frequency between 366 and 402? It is -0.06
